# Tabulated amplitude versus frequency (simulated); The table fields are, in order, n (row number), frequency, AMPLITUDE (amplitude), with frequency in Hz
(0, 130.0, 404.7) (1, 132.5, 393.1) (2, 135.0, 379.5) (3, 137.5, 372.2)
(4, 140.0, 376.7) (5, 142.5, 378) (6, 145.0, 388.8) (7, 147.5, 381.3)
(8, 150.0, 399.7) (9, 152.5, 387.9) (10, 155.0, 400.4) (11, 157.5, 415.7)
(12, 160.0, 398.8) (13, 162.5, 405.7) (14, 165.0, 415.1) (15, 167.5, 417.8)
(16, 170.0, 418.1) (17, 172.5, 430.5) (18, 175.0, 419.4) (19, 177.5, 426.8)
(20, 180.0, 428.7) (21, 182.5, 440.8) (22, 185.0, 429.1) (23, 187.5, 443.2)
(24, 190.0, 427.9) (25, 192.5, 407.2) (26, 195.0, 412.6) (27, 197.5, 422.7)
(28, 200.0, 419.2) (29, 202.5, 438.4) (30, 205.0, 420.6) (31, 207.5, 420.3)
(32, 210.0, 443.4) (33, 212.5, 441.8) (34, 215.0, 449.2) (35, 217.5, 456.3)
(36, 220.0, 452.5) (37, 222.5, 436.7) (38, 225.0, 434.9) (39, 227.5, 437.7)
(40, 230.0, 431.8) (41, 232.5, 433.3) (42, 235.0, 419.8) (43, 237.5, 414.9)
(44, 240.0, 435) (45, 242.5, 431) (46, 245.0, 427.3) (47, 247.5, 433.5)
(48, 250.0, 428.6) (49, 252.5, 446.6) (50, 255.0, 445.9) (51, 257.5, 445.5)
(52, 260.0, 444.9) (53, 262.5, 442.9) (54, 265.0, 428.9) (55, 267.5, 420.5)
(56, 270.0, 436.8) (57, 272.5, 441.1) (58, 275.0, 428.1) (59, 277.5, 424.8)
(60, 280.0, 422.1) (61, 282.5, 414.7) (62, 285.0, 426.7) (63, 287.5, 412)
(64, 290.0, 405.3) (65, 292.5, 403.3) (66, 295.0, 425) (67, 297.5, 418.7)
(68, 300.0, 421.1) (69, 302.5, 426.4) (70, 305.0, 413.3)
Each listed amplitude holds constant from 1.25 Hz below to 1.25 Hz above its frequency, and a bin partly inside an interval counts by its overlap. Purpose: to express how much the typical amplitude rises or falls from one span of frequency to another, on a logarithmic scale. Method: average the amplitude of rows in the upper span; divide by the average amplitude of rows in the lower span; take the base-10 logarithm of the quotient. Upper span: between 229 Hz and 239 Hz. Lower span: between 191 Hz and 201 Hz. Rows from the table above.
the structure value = 0.010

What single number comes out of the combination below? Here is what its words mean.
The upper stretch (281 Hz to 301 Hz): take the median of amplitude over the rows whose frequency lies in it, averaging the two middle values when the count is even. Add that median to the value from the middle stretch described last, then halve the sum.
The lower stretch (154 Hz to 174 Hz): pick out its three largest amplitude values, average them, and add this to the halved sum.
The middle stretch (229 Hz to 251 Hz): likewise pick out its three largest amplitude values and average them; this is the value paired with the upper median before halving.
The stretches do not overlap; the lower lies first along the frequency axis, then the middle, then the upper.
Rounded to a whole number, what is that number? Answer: 847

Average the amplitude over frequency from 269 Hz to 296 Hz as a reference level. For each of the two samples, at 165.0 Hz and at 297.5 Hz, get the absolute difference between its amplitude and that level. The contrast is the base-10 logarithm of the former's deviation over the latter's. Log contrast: 0.3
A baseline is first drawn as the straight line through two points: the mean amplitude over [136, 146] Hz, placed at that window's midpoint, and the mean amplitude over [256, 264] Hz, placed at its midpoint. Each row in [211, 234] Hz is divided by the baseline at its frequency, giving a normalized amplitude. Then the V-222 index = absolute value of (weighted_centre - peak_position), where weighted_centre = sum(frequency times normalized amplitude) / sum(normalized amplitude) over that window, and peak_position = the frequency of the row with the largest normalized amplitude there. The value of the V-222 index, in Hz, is 4.9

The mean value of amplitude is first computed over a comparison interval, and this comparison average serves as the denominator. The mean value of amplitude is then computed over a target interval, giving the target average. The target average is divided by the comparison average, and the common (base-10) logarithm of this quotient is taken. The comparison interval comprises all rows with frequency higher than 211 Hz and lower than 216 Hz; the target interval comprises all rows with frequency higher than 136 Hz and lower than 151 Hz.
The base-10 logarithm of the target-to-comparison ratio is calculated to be -0.07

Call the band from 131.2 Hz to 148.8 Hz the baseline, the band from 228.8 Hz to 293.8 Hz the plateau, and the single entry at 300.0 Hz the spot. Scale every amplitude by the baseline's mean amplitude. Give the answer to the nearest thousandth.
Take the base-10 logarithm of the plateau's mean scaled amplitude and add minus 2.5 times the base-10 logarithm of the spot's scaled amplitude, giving -0.057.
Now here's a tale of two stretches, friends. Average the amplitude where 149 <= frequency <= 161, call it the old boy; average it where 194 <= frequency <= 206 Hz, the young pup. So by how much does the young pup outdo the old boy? 22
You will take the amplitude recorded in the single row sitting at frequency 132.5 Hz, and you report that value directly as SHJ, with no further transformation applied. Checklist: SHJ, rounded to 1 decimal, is 393.1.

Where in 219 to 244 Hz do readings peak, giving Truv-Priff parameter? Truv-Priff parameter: 220.0 Hz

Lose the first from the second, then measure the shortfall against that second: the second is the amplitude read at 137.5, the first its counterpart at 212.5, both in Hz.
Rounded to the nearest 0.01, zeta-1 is -0.19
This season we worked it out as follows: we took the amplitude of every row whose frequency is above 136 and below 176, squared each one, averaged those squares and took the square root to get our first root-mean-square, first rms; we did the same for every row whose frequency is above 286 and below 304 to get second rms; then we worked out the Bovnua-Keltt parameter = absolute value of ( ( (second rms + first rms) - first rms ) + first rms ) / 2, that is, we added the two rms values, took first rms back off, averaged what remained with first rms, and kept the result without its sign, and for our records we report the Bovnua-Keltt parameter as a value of 408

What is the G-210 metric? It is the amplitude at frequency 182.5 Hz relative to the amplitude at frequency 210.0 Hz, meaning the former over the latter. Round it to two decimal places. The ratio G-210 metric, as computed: 0.99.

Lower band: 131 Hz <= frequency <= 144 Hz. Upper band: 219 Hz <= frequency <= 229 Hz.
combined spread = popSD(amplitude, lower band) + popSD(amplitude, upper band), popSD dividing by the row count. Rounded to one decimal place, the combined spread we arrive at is 14.1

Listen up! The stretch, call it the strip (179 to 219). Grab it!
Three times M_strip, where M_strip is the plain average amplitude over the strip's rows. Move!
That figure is 1294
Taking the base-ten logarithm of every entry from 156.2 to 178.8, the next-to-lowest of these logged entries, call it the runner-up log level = 2.61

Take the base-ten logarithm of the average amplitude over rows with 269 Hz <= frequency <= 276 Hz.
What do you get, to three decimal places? 2.639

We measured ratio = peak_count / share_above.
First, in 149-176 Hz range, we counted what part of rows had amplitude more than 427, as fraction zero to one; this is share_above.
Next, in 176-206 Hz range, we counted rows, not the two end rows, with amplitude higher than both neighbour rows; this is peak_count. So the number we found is 44.0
